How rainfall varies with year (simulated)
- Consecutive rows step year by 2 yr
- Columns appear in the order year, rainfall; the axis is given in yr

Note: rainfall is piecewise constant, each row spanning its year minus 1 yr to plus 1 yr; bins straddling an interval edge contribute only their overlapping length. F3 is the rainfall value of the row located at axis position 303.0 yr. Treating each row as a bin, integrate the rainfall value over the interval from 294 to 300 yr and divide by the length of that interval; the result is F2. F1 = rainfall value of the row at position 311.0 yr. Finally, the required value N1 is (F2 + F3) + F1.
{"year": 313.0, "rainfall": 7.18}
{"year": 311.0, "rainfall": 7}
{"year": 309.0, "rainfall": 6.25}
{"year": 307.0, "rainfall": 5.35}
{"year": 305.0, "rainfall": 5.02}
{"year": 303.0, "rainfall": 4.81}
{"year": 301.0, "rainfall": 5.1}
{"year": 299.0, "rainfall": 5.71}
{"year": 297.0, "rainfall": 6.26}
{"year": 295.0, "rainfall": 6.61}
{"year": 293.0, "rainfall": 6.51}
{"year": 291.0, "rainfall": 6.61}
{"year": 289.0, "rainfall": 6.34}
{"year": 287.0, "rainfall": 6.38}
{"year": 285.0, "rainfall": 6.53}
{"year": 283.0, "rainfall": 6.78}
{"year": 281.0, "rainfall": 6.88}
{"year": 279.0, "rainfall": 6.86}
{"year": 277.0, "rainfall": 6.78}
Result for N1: 18.0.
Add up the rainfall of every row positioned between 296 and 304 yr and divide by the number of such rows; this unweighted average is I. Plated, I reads 5.5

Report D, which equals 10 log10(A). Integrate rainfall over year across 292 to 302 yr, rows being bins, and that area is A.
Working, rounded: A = 60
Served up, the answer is 18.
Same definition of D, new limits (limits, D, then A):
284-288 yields 14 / 26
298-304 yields 15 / 31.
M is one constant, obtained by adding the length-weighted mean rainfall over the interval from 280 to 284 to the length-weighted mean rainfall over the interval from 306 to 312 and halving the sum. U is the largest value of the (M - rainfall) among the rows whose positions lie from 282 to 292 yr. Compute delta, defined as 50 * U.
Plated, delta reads 9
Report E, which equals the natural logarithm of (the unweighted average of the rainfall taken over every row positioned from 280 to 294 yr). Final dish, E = 1.88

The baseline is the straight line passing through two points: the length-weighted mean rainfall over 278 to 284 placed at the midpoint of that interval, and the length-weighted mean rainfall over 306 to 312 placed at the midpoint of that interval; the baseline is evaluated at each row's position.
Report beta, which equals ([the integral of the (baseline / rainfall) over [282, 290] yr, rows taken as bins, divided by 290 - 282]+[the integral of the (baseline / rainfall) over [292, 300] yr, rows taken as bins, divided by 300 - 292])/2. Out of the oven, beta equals 1.04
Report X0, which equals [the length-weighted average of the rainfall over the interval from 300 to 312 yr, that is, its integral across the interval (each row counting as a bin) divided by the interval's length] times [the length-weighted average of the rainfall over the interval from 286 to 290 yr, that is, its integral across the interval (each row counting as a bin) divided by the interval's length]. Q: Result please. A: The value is 36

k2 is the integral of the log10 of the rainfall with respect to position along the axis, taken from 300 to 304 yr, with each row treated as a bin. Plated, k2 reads 2.8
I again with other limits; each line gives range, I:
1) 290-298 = 6.5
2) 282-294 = 6.5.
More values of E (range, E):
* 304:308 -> 1.65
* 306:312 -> 1.82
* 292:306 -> 1.74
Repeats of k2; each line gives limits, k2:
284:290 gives 4.8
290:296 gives 4.9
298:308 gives 7.2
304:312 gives 6.1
